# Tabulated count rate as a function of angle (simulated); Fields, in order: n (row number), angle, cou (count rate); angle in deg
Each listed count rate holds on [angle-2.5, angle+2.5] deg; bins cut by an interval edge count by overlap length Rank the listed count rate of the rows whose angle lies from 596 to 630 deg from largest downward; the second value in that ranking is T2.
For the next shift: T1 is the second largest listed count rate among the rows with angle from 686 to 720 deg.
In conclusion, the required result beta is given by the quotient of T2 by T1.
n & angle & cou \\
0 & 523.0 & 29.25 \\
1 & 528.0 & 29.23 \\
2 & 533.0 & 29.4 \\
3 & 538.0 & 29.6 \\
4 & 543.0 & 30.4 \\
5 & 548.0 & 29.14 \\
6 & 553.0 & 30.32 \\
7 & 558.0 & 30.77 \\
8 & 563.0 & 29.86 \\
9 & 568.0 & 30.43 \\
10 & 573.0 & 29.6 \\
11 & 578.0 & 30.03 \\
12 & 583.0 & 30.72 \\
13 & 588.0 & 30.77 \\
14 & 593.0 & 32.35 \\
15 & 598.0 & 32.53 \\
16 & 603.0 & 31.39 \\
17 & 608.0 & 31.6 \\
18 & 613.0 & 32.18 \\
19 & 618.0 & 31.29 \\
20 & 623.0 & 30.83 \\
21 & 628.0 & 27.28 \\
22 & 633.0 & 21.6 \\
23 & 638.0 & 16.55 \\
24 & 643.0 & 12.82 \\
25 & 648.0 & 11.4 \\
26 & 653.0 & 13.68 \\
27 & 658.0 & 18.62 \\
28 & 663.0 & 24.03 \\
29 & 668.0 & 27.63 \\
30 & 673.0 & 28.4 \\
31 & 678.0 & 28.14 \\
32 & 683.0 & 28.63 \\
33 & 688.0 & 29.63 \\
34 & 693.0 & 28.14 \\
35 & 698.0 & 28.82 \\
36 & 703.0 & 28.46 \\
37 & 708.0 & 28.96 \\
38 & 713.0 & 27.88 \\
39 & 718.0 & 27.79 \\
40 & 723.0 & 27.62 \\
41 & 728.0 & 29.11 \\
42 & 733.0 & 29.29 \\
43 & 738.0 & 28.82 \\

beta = 1.11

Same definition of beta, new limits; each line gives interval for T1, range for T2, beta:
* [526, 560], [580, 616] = 1.06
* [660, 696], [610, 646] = 1.09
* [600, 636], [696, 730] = 0.92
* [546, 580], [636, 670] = 0.79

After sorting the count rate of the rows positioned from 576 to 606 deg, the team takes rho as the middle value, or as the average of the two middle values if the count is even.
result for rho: 31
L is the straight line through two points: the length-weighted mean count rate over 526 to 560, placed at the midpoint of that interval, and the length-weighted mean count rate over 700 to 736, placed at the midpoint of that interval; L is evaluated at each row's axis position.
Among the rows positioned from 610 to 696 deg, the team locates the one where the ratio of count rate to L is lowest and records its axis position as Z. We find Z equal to 648.0 deg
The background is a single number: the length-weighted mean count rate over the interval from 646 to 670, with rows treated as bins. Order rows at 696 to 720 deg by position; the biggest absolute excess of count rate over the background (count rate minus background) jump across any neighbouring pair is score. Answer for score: 1.1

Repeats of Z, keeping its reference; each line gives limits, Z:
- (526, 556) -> 528.0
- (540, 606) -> 548.0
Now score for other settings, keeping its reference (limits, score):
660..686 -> 3.6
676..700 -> 1.5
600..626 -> 0.9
